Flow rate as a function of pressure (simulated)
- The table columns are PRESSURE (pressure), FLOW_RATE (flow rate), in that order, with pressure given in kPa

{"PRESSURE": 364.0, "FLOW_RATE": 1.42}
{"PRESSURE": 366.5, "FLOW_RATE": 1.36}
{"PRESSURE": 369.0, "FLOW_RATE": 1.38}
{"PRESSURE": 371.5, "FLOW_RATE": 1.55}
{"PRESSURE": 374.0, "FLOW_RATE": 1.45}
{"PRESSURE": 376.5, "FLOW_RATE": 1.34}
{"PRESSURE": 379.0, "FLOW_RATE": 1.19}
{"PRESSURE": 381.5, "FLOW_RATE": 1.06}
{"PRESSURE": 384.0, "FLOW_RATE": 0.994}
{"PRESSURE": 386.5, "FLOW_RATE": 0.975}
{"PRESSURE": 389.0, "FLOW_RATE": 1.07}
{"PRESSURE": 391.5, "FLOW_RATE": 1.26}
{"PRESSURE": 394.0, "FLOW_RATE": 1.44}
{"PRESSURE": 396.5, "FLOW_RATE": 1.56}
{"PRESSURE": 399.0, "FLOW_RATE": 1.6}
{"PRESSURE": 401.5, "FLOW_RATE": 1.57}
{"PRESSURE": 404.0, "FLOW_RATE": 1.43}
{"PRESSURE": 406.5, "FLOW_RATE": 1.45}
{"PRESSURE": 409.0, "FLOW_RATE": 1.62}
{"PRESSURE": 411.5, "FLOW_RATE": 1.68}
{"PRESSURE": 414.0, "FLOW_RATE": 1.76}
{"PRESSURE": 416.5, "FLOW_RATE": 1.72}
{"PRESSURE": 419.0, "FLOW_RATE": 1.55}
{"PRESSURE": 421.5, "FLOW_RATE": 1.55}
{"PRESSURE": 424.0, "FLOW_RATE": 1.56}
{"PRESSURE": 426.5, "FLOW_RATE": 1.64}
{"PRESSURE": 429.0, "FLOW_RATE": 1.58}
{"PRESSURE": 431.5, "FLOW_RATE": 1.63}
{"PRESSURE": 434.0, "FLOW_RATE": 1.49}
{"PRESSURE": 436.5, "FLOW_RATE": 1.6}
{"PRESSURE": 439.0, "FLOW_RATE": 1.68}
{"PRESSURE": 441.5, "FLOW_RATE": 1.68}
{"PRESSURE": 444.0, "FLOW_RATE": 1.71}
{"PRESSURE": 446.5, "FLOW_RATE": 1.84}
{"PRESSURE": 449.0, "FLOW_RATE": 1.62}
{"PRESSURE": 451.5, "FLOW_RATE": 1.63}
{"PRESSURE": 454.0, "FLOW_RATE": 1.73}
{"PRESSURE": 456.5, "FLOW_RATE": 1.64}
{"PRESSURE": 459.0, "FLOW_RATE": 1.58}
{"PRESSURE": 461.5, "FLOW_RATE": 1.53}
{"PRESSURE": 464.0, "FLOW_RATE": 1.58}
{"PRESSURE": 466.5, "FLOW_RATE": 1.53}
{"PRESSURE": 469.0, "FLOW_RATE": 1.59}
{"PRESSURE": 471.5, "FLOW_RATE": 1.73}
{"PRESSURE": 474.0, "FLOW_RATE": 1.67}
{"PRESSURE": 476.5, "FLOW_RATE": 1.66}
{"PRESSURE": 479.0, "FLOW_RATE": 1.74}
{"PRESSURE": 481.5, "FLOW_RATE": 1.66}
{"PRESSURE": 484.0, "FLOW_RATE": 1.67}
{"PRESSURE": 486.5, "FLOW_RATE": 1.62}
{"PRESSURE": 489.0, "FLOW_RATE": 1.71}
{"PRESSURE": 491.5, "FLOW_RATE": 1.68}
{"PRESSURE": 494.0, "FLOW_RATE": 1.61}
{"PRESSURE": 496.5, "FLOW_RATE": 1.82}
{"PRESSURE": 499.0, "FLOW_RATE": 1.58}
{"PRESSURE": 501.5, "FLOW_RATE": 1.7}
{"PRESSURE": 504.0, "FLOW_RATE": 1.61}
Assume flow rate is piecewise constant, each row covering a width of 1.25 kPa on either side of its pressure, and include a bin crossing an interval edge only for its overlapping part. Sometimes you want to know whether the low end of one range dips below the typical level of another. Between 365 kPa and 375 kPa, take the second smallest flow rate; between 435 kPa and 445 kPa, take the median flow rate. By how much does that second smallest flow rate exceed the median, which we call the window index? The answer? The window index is -0.30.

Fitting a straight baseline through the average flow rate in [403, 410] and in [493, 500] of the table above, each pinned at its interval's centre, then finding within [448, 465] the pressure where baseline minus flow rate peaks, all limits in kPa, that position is 461.5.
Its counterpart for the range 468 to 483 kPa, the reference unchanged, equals 469.0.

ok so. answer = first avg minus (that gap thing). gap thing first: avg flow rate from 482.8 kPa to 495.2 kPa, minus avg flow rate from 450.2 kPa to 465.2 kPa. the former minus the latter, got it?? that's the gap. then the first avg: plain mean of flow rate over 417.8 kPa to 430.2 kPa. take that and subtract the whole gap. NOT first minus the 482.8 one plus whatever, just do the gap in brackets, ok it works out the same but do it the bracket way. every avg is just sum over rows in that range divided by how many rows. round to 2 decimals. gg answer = 1.53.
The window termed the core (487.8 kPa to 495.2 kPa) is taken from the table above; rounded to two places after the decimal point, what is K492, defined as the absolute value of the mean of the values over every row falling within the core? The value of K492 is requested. 1.67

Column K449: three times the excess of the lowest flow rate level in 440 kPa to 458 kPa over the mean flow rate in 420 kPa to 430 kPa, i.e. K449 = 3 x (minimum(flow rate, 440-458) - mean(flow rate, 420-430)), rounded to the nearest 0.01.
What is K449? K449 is 0.11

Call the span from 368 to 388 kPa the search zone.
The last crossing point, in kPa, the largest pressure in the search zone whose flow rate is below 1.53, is 386.5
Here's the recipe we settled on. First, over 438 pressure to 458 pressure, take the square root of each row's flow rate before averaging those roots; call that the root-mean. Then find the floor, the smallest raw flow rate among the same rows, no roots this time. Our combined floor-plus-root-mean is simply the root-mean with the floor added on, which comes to 2.92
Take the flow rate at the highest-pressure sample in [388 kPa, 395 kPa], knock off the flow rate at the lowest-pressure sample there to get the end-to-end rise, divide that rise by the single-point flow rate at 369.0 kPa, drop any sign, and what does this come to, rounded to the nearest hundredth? 0.27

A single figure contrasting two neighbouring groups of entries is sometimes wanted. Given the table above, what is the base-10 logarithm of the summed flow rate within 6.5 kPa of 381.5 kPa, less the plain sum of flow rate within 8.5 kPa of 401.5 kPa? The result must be -10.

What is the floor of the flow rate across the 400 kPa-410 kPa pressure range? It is 1.43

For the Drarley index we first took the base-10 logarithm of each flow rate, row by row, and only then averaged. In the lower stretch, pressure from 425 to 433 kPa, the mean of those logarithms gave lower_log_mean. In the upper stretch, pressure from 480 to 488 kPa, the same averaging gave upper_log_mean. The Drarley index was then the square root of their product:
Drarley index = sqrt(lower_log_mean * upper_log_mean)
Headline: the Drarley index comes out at 0.213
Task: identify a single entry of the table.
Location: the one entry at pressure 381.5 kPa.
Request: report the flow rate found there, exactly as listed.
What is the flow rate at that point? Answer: 1.06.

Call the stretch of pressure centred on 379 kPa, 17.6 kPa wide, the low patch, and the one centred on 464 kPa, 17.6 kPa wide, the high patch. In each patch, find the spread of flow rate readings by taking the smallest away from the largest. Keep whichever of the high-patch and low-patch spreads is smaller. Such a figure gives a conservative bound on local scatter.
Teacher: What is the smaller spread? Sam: 0.20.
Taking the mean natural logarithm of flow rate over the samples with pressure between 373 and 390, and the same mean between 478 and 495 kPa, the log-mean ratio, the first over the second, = 0.26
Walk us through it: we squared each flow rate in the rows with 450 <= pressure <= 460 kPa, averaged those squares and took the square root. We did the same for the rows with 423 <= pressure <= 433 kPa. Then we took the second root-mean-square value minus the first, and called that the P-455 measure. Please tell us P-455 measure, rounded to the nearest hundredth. -0.04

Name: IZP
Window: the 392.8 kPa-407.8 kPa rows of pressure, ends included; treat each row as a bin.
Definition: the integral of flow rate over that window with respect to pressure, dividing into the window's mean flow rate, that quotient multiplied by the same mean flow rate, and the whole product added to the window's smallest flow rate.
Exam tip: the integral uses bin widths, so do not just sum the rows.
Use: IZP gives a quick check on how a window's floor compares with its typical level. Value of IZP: 1.53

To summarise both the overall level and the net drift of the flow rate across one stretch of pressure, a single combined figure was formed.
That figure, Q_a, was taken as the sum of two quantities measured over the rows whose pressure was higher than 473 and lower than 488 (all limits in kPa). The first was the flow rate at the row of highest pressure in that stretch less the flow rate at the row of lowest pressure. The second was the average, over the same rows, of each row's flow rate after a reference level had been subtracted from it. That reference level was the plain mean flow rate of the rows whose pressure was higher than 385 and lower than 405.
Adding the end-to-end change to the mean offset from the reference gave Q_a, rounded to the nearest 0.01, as 0.26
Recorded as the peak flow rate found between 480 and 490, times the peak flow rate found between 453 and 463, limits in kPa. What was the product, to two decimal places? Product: 2.96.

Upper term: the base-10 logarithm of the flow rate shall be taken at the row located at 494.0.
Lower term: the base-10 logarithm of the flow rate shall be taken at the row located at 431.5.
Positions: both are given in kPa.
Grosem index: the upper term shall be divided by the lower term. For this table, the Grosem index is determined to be 0.97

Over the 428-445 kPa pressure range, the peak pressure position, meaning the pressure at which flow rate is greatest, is 444.0 kPa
